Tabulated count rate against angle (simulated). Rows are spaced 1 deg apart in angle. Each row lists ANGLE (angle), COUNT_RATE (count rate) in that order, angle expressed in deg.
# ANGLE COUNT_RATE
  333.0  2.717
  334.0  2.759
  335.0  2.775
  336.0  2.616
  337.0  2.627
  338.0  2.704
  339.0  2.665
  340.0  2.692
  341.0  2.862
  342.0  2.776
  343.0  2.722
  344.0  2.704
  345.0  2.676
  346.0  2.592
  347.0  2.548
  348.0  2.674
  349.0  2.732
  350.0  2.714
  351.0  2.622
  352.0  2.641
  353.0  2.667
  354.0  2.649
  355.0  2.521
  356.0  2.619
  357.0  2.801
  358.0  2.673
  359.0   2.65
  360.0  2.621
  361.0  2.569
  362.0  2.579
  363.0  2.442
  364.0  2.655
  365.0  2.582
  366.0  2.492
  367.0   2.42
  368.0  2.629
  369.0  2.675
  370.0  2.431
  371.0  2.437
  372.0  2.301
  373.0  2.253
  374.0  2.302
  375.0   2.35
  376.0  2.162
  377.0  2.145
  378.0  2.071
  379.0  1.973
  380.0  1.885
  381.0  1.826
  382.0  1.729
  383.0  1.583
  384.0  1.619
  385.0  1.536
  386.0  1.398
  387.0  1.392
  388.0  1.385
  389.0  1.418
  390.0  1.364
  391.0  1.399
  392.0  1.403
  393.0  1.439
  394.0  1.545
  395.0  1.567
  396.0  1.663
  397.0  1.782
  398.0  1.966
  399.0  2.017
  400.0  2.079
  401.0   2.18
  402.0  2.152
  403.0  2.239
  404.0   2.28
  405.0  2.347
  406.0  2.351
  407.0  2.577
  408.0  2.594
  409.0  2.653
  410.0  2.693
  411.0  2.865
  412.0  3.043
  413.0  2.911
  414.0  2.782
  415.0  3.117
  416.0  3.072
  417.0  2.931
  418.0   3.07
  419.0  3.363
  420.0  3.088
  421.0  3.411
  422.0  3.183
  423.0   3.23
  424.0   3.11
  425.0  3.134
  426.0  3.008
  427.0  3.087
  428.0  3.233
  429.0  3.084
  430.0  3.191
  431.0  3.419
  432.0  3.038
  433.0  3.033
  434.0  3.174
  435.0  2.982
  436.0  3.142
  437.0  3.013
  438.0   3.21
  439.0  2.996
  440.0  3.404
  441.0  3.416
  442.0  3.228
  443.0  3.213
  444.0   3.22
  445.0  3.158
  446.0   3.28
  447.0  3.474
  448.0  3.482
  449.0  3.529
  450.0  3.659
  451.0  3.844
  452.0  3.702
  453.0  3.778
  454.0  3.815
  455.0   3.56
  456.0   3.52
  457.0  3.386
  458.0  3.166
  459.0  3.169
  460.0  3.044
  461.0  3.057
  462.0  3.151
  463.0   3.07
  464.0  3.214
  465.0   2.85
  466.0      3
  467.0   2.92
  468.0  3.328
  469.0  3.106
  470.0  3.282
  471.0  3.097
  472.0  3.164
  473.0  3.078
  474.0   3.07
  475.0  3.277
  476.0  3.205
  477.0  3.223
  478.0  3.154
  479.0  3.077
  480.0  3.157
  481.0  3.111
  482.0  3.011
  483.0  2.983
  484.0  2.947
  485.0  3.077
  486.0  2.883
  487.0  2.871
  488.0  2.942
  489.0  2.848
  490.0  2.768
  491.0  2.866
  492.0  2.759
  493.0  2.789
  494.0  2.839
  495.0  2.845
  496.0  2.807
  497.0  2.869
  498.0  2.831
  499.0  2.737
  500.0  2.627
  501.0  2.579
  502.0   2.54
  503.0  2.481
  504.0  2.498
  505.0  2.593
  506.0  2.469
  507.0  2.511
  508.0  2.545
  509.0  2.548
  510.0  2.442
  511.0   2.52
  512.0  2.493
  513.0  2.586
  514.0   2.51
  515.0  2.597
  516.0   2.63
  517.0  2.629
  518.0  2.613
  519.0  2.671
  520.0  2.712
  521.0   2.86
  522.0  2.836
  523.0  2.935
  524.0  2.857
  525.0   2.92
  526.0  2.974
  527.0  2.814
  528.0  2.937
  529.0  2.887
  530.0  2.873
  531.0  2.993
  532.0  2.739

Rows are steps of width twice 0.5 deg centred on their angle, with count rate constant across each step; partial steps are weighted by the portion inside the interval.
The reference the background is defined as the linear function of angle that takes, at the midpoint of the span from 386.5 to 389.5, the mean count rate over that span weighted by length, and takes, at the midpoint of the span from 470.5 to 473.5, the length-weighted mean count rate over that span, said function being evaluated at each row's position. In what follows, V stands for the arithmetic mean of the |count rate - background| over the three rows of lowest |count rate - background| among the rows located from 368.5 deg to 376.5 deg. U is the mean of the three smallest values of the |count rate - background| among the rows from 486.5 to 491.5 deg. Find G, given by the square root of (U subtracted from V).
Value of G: 0.8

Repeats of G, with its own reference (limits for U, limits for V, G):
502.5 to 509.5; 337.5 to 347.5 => 0.9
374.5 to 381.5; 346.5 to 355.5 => 1.1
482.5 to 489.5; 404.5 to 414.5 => 0.5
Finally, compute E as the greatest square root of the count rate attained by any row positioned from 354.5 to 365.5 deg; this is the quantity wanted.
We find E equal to 1.67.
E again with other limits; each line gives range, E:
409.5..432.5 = 1.85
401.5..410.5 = 1.64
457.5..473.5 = 1.82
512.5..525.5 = 1.71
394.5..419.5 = 1.83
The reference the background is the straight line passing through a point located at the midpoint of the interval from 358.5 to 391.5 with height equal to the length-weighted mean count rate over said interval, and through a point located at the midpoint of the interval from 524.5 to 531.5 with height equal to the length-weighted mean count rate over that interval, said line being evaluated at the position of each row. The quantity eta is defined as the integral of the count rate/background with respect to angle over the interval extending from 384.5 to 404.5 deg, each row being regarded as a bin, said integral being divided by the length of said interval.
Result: 0.8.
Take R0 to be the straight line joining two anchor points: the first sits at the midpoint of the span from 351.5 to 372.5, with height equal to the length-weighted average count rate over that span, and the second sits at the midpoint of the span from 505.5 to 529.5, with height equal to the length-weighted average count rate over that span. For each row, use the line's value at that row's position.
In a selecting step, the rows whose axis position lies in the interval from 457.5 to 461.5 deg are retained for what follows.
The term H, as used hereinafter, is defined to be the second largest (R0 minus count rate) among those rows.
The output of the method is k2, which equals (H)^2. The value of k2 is 0.17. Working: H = -0.4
